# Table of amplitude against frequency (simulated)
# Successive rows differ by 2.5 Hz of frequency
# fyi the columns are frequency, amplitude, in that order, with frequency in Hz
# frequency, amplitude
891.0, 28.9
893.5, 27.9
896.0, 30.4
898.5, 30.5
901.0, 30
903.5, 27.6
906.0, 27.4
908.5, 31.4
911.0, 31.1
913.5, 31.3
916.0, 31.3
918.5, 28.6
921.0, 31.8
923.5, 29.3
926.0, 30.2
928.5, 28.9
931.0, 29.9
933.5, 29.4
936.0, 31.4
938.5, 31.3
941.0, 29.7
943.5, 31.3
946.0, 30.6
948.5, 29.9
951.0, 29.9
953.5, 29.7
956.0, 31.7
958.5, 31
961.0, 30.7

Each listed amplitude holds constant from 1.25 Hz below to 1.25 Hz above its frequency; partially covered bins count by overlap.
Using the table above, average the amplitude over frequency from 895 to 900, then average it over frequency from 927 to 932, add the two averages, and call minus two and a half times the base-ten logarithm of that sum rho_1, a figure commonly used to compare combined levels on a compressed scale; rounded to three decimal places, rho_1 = -4.443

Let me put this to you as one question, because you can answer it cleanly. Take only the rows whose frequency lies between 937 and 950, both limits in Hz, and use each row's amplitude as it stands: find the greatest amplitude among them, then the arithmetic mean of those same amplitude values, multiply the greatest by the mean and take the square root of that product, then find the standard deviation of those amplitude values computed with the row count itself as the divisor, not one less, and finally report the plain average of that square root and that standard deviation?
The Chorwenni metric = 15.8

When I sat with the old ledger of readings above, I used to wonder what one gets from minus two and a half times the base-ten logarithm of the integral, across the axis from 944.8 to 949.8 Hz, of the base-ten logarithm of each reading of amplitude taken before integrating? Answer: -2.2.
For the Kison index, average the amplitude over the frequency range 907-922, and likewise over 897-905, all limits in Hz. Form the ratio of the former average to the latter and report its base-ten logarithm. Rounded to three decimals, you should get 0.022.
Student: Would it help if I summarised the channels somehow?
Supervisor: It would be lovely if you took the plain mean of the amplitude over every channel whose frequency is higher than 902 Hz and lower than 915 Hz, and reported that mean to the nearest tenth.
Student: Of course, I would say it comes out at 29.8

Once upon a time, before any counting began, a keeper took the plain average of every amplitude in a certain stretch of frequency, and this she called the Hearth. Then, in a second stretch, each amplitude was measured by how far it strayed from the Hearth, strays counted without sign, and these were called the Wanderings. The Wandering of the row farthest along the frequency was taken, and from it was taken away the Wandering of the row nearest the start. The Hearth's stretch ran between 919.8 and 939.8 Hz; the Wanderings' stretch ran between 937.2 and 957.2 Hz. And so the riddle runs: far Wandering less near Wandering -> 0.40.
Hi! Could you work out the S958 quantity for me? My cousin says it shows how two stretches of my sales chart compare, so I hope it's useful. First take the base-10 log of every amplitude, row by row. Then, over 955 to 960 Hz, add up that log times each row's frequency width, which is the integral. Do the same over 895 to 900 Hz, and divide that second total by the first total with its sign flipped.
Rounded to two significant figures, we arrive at -0.99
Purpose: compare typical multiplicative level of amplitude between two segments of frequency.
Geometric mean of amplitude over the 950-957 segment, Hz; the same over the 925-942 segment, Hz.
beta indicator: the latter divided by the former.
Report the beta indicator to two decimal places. 0.99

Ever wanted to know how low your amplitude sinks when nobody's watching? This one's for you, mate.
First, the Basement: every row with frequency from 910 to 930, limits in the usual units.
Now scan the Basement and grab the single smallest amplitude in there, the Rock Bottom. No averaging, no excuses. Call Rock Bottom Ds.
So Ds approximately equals 28.6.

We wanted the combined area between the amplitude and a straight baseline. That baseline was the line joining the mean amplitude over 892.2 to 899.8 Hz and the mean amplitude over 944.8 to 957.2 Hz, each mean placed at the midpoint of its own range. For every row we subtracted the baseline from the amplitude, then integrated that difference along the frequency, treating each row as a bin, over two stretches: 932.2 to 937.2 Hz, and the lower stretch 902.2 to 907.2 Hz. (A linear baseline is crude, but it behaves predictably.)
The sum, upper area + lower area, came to -10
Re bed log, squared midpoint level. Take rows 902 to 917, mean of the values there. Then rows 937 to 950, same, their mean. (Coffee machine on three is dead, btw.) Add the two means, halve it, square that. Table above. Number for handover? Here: 917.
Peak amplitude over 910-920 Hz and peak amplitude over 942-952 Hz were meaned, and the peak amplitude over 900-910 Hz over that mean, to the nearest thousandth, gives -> 1.003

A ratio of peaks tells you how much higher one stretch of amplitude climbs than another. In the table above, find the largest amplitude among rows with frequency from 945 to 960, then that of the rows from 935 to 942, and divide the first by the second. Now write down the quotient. 1.01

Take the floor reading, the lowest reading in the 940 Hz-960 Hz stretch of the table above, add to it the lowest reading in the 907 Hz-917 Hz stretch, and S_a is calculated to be 60.8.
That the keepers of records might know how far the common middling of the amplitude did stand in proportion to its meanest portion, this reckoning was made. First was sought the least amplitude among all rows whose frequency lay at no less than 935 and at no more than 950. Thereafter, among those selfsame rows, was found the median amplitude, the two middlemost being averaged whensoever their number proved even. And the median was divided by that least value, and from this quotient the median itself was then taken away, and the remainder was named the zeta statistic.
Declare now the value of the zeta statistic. -29.9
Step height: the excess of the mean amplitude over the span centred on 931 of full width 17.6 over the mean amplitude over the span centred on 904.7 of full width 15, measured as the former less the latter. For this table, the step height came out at 0.4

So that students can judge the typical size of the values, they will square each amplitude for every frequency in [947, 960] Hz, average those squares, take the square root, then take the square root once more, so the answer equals 5.52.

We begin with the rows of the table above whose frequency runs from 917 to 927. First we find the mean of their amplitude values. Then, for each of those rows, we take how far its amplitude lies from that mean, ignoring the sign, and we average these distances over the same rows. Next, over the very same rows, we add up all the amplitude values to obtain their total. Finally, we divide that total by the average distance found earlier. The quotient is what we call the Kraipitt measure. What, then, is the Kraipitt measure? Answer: 117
